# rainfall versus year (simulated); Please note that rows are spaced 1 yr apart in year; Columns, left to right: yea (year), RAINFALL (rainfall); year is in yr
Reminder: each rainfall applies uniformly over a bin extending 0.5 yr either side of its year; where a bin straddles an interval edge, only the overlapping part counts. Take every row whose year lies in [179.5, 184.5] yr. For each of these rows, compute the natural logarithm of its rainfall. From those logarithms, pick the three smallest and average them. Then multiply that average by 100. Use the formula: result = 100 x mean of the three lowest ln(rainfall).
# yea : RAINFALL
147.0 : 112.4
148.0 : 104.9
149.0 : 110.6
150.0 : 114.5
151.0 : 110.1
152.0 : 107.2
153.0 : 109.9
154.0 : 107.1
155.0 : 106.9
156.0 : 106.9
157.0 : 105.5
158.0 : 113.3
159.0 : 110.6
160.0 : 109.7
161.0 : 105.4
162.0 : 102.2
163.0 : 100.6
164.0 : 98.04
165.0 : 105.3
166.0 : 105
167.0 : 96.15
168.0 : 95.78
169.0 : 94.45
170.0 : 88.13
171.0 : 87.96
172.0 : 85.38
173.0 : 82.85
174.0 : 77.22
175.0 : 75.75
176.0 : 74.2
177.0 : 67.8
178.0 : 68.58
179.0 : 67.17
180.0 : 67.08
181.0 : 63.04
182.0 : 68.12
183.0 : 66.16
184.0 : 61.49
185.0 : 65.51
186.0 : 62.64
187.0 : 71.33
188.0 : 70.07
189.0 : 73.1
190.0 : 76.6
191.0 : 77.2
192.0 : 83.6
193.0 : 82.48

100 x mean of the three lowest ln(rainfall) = 415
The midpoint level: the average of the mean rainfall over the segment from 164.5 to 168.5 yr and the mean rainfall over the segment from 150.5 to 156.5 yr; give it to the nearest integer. 104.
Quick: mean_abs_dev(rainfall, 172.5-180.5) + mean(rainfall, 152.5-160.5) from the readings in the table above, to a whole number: 114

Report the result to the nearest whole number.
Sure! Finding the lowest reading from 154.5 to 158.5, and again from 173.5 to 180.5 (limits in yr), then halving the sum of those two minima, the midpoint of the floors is 86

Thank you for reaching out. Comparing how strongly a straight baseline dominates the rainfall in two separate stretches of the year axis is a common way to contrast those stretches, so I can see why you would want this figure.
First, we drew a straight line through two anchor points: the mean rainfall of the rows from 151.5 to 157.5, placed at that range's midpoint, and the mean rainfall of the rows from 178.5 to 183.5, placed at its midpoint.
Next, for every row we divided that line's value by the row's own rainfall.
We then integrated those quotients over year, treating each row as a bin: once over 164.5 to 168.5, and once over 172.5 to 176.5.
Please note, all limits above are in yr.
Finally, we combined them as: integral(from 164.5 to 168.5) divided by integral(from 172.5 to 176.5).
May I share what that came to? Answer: 0.90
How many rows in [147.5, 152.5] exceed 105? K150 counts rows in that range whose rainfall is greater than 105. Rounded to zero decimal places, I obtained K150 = 4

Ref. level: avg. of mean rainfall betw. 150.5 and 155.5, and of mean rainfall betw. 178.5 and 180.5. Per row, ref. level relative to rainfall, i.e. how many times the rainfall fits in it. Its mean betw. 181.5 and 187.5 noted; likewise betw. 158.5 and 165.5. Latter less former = -0.49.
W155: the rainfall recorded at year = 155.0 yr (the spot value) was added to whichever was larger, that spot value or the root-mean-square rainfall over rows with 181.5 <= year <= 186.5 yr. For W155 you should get 214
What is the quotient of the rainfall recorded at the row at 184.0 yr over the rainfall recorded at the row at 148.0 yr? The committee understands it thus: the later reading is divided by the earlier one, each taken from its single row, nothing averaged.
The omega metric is 0.59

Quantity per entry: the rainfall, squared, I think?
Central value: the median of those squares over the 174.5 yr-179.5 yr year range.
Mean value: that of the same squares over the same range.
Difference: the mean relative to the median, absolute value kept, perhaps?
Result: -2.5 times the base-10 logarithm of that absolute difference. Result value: -6.2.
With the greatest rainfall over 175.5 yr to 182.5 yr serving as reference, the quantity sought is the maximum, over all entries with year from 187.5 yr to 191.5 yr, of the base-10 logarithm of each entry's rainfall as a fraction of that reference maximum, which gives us 0.02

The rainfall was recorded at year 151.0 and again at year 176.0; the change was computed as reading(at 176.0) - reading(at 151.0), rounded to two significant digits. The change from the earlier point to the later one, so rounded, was -36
